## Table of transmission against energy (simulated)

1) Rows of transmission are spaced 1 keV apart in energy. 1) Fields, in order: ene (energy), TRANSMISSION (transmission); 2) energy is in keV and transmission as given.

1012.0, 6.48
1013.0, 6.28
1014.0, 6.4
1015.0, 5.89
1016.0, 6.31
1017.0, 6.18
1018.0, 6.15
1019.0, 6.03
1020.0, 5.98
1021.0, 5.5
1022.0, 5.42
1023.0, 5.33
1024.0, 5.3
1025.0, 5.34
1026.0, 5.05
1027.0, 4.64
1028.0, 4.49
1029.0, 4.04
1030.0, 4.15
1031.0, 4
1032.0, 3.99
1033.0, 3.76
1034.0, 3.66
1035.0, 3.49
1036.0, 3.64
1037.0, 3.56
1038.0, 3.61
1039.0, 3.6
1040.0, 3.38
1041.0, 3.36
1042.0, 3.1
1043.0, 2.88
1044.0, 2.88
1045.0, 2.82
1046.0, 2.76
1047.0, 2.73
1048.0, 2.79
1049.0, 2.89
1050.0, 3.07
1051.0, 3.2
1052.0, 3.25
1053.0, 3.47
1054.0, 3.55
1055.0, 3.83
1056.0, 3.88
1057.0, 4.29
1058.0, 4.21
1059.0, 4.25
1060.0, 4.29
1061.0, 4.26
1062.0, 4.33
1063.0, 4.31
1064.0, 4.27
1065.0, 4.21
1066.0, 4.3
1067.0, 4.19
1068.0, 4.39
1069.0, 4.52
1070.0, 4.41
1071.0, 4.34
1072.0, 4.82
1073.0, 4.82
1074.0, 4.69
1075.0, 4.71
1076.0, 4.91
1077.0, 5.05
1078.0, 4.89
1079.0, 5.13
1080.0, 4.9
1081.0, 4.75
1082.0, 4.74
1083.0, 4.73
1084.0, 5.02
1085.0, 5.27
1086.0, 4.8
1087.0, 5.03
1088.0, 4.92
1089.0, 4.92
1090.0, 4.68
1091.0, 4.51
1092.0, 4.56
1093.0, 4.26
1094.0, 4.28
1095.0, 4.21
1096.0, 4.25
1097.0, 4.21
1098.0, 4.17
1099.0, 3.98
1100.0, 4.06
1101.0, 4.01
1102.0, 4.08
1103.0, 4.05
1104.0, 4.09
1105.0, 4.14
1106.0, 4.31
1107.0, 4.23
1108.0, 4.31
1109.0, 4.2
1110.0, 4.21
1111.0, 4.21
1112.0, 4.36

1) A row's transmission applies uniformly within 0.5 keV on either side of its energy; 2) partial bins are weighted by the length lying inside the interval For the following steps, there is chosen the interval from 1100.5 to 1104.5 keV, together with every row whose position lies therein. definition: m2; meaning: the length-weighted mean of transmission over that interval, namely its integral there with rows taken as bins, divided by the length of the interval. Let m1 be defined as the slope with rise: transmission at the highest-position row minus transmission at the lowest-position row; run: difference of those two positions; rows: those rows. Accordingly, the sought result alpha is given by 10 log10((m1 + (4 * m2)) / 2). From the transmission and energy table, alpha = 9.1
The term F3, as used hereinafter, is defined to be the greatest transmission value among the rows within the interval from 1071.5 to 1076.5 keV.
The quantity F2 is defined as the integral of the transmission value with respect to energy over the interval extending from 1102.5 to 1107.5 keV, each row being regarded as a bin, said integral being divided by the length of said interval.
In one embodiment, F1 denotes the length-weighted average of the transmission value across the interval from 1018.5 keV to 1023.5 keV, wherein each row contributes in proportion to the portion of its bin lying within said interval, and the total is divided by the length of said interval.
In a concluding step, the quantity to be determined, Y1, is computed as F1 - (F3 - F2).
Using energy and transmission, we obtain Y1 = 4.9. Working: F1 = 5.7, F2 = 4.16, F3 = 4.91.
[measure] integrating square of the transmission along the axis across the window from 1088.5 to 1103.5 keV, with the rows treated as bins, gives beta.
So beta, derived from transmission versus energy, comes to 276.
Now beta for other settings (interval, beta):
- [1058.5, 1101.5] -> 892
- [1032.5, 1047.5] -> 164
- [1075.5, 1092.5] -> 404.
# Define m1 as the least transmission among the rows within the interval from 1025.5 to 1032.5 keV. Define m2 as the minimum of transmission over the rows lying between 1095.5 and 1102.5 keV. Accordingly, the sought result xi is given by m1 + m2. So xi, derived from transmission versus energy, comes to 8.0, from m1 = 3.99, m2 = 3.98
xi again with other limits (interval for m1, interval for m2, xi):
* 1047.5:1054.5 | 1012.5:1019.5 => 8.7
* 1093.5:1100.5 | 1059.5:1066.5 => 8.2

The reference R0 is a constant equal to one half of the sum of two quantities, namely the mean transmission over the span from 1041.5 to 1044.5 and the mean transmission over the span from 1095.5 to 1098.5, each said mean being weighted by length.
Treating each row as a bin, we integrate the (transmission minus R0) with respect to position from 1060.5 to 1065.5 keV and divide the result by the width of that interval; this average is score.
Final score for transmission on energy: 0.7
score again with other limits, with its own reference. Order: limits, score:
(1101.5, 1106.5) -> 0.6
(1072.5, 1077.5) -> 1.3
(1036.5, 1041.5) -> -0.1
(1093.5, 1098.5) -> 0.6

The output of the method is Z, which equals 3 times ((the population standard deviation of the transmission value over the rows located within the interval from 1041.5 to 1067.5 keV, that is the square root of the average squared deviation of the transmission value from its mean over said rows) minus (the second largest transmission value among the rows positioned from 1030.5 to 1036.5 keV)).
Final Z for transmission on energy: -10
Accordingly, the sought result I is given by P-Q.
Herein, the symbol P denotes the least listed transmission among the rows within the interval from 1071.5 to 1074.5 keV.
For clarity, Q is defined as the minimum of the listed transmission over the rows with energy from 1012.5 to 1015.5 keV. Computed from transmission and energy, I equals -1.2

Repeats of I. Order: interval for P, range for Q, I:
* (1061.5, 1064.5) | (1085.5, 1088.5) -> -0.5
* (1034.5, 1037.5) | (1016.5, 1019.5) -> -2.5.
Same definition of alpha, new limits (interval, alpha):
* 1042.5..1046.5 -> 7.5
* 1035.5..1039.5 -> 8.6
